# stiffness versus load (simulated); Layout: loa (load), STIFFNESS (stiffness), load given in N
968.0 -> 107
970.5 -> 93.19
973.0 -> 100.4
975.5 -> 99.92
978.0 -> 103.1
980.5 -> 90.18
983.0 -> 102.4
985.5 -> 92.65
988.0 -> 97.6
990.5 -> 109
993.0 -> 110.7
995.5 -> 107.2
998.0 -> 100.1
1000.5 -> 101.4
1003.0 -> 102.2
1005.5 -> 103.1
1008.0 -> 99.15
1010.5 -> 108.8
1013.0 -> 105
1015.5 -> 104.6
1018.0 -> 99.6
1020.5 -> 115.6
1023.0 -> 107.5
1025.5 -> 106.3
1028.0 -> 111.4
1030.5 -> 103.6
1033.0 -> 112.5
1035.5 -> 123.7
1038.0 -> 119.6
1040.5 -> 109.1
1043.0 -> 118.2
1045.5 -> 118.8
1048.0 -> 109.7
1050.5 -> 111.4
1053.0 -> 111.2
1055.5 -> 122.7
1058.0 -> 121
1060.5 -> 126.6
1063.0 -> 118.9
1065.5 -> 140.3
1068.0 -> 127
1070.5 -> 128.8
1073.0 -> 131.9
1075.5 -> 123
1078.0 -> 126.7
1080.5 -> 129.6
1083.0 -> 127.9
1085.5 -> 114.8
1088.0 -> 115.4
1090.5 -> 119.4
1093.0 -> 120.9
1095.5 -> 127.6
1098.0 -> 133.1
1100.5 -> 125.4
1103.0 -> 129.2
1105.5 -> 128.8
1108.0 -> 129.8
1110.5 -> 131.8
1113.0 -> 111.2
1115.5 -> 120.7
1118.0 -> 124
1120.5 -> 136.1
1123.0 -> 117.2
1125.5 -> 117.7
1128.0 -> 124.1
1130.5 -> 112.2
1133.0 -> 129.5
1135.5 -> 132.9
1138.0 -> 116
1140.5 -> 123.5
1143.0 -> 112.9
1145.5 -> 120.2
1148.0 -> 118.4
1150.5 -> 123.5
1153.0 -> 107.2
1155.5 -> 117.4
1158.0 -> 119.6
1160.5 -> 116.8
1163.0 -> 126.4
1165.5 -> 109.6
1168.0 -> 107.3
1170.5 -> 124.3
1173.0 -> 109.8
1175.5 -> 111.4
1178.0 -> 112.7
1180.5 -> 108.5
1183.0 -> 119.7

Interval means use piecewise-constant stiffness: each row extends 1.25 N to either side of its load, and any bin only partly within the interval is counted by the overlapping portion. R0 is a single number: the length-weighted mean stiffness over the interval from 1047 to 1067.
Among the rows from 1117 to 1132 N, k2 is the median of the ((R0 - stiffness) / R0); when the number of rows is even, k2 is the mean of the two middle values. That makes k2 0.00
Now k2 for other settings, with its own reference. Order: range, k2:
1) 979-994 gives 0.17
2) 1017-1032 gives 0.11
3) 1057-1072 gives -0.05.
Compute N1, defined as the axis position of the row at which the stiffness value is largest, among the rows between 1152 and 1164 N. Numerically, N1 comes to 1163.0 N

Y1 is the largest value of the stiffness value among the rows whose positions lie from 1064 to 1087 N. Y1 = 140.3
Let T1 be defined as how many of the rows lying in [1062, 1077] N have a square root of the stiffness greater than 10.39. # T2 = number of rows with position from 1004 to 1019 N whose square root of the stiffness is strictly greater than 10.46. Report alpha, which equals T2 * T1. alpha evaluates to 0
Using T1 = 6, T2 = 0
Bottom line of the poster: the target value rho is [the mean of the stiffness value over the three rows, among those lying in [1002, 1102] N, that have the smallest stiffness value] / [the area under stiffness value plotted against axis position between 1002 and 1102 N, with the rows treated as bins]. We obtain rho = 0.009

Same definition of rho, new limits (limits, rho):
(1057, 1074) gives 0.056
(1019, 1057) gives 0.025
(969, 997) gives 0.033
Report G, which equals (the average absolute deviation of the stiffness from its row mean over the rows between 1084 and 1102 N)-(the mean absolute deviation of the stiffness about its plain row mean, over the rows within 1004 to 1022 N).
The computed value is 1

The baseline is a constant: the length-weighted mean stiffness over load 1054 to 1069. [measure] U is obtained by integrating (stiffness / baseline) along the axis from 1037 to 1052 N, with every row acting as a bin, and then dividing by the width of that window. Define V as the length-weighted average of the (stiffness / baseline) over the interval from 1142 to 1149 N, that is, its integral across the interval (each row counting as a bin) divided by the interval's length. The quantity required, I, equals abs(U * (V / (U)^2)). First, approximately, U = 0.91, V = 0.93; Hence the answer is 1.03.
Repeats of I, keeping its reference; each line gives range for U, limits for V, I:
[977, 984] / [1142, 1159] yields 1.19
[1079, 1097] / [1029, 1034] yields 0.88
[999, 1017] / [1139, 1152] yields 1.16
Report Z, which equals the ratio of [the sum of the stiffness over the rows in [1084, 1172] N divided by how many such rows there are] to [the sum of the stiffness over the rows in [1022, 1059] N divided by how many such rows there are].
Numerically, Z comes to 1.07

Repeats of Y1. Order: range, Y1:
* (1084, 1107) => 133.1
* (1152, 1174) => 126.4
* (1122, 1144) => 132.9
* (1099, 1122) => 136.1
